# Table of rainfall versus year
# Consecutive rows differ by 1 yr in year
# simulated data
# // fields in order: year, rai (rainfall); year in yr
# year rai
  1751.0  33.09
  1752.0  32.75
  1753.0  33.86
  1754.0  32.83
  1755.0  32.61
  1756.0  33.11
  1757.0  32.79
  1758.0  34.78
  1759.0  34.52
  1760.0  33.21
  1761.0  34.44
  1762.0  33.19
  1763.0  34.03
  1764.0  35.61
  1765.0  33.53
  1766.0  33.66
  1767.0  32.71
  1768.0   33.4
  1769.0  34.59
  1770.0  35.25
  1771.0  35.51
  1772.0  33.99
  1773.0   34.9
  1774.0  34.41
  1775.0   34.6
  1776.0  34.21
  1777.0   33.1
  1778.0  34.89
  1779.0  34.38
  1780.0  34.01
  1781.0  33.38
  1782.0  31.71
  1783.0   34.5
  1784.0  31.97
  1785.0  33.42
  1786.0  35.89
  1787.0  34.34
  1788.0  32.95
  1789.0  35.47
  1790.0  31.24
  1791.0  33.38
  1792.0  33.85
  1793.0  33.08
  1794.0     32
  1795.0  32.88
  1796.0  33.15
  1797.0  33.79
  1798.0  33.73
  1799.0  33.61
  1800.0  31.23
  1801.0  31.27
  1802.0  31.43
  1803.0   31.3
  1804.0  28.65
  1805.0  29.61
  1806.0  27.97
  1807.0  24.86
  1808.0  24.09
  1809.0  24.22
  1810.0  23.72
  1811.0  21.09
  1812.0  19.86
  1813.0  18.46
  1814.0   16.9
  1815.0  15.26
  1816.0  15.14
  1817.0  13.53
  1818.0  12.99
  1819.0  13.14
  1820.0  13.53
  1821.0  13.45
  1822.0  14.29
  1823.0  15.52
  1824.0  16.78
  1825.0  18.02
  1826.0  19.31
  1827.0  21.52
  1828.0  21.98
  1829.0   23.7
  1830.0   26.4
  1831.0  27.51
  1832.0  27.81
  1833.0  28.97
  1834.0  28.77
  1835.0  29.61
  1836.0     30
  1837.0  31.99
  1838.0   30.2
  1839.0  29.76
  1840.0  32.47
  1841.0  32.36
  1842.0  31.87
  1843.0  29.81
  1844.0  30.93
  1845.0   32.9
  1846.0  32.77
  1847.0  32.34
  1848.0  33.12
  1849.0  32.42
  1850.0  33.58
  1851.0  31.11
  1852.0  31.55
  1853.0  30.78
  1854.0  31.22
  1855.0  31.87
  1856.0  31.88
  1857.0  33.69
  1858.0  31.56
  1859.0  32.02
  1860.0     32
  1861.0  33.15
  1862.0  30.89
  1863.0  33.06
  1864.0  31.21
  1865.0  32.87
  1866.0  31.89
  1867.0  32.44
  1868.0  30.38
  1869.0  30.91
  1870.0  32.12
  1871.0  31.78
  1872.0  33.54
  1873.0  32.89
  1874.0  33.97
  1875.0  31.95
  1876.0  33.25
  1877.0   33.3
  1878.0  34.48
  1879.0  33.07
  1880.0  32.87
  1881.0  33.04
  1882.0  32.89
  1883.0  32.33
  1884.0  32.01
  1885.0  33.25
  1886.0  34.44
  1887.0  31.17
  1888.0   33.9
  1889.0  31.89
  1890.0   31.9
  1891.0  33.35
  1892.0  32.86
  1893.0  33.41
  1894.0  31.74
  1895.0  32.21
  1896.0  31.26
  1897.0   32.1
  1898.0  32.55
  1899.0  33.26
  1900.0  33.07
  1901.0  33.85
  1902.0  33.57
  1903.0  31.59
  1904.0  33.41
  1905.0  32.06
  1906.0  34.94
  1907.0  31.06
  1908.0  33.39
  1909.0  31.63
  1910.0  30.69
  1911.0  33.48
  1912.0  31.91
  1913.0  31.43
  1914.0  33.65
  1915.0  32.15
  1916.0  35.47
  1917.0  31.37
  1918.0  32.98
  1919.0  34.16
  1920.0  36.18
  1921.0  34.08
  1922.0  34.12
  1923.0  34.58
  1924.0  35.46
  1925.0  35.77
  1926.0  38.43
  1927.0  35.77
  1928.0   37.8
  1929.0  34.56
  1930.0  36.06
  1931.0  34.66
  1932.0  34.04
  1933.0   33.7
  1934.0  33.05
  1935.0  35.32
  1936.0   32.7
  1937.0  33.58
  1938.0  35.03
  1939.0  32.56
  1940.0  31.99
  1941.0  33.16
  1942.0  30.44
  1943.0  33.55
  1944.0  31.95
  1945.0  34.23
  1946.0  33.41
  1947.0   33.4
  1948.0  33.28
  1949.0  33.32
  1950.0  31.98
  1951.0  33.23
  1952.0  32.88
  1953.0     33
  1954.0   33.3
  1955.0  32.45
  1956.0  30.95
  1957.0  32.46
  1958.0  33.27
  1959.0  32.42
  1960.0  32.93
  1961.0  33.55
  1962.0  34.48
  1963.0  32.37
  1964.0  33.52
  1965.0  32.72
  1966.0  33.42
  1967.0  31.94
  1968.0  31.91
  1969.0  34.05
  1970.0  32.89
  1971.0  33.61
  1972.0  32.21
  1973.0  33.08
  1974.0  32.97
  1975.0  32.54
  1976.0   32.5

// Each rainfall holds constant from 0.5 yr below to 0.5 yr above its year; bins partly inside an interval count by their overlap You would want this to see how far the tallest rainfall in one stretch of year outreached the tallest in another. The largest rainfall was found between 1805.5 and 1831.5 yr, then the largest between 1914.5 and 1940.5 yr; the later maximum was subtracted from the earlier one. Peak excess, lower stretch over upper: -10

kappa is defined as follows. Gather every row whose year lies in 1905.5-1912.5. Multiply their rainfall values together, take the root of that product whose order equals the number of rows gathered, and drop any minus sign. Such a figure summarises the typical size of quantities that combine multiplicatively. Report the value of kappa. 32.4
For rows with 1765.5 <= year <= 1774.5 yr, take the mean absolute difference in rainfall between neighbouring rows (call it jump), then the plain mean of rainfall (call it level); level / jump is 41.1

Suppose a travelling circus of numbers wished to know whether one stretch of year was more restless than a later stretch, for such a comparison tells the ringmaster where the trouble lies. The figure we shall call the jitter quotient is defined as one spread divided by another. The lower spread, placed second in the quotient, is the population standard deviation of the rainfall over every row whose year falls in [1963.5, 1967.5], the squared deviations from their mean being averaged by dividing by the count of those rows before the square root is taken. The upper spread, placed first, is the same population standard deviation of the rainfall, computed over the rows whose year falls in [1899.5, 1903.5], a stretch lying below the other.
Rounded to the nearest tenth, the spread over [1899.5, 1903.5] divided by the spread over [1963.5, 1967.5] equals 1.4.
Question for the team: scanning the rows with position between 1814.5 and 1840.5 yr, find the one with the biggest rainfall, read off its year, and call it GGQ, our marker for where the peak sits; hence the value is 1840.0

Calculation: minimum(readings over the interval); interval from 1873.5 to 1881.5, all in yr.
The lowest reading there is 31.95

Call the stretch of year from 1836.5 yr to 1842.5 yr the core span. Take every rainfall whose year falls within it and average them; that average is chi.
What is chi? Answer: 31.4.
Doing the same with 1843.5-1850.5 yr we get 32.6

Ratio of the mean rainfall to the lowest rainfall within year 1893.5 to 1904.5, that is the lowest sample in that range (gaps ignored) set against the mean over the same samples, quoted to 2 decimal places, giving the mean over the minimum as 1.04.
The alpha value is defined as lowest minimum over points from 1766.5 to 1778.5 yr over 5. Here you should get 6.5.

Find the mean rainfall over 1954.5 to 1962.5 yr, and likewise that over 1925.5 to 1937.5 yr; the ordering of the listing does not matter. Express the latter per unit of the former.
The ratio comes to 1.07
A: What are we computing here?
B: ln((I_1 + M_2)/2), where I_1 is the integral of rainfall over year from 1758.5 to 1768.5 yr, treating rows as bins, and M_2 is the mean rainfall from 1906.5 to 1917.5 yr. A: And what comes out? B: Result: 5.2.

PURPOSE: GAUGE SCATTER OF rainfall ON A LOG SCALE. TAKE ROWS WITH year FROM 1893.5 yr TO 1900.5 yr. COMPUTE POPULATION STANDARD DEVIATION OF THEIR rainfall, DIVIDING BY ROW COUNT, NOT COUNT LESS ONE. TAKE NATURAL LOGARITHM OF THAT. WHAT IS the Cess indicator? -0.4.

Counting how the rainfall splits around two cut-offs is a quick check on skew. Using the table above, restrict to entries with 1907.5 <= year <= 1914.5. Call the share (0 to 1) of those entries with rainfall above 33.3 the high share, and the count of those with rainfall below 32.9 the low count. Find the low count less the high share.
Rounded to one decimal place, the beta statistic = 3.6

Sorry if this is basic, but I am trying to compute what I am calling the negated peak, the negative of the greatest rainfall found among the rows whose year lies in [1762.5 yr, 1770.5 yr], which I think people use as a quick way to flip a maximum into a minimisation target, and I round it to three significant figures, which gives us -35.6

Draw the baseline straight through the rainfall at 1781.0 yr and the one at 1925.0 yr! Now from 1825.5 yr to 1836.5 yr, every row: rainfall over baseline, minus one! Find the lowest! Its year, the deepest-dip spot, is 1826.0 yr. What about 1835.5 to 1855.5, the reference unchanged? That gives 1843.0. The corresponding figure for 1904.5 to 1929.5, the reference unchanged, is 1910.0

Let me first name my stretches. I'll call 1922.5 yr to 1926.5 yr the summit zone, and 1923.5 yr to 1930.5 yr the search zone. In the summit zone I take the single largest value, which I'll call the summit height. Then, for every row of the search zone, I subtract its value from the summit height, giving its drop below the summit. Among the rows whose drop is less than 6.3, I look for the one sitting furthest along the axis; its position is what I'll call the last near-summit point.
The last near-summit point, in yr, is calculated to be 1930.0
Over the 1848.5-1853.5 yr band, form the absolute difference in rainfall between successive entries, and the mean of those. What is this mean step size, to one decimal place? 1.2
